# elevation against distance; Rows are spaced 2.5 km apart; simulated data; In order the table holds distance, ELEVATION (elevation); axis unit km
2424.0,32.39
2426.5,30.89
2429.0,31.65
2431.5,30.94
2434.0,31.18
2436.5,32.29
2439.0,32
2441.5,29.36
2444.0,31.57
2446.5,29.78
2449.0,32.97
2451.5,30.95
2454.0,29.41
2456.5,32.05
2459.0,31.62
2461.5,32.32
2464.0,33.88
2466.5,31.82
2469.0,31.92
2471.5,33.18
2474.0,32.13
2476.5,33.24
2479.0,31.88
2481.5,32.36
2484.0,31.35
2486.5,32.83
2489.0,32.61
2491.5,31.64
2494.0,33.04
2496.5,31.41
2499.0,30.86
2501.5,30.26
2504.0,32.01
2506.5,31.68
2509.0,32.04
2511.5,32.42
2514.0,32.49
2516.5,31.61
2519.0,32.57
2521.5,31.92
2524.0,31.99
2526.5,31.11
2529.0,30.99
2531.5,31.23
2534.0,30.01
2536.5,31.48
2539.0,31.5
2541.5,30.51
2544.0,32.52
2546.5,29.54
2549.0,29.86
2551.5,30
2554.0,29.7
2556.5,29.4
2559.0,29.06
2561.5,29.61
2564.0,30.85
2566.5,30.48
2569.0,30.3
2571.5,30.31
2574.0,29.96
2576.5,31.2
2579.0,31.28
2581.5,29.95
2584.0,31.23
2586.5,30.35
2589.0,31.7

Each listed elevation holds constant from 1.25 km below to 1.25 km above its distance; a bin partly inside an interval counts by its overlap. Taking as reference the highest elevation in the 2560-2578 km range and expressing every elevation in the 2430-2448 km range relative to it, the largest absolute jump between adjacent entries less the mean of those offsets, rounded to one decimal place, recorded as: 2.8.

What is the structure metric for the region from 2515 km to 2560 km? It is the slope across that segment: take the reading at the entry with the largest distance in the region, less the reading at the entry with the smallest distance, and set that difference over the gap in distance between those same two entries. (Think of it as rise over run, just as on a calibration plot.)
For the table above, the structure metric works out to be -0.060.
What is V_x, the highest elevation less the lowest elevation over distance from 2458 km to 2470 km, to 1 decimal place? 2.3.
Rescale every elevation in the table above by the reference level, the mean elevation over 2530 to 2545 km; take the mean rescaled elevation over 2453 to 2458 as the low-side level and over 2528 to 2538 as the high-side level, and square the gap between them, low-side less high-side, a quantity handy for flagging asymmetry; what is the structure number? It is 0.0000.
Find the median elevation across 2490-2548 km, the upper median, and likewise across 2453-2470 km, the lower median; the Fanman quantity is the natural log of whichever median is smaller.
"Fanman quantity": 3.45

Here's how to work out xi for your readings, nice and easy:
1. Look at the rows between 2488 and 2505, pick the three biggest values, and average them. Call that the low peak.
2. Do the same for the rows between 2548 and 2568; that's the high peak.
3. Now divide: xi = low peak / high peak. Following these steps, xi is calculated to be 1.07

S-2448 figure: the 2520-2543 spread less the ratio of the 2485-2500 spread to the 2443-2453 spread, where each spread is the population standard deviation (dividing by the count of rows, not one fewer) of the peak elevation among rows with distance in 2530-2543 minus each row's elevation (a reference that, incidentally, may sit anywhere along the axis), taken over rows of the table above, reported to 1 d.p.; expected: -0.1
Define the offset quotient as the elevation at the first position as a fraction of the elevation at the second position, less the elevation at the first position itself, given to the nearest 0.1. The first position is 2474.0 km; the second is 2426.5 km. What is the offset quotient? -31.1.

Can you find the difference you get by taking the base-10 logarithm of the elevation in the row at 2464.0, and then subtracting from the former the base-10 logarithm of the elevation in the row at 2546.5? 0.060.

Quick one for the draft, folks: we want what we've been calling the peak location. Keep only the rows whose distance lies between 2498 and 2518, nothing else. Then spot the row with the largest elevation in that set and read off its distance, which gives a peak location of 2514.0 km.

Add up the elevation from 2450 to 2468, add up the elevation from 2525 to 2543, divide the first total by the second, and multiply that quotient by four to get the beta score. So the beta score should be 4.1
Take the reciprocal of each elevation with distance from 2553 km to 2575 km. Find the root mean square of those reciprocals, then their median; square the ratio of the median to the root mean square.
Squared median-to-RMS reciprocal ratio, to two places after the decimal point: 1.00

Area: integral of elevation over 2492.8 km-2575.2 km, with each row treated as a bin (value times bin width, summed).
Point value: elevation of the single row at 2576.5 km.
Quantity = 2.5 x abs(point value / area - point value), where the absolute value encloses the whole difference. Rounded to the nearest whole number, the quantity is 78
